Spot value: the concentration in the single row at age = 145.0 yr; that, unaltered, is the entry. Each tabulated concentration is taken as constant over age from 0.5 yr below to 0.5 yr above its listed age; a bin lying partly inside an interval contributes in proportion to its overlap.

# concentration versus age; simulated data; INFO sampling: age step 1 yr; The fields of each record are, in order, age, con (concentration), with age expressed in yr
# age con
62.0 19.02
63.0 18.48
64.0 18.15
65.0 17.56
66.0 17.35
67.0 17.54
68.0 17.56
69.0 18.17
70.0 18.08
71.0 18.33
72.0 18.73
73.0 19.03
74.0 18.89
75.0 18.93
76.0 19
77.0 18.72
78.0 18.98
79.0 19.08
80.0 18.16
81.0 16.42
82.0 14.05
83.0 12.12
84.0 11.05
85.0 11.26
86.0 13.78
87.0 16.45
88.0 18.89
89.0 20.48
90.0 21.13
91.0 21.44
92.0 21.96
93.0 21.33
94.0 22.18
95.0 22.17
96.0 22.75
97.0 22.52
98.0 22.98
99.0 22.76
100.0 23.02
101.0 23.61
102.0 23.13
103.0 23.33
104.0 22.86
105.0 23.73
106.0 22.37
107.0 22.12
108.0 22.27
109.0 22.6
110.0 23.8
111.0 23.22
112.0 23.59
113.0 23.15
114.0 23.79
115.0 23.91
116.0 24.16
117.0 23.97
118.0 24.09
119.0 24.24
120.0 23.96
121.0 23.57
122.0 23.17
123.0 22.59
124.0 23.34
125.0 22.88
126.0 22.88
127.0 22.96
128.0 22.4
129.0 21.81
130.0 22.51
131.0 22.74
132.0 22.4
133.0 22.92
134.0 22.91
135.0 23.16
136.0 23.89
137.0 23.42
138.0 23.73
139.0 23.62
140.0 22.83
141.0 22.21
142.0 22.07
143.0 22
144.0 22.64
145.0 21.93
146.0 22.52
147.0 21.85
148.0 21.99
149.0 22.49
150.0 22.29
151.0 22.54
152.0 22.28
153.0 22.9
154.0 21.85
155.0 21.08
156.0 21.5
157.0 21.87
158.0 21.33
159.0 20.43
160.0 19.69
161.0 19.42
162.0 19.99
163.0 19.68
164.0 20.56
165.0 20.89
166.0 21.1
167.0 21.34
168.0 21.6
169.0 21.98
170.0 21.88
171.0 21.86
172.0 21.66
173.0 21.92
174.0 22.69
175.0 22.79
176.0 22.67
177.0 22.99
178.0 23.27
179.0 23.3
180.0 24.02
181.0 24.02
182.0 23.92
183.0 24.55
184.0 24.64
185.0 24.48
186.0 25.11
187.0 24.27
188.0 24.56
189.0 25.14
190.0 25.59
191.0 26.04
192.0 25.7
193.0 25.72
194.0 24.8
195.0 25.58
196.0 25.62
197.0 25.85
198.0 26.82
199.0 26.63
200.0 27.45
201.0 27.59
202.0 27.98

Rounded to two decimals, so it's 21.93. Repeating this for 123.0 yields 22.59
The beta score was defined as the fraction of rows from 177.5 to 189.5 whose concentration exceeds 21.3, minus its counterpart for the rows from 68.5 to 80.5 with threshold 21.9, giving 1.0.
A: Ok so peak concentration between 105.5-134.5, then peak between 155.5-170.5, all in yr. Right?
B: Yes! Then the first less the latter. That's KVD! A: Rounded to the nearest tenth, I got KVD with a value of 2.3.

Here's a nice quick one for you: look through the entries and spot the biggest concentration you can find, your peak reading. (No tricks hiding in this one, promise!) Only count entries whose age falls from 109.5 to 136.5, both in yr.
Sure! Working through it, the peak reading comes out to 24.24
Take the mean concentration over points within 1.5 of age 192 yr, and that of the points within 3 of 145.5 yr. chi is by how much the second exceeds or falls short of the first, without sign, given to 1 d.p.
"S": 3.7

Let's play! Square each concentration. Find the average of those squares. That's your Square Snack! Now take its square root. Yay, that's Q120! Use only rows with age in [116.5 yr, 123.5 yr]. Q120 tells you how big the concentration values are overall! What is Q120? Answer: 24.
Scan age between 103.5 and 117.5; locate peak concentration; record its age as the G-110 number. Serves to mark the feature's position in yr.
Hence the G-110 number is 116.0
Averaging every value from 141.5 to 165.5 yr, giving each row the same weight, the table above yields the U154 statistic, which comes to 21.5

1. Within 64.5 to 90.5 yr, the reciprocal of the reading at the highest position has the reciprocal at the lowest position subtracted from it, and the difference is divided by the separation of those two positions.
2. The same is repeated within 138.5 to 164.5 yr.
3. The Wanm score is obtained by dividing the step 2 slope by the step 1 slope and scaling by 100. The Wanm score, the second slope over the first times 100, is -65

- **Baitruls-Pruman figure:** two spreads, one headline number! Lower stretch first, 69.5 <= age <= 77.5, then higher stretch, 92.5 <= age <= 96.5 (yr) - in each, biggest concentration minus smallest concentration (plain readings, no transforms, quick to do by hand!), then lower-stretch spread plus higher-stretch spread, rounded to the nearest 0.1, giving 2.4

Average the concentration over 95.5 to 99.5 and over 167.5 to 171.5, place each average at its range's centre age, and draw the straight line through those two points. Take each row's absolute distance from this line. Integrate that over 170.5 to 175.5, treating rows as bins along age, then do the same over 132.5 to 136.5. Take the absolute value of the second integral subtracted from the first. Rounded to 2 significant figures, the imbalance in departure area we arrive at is 1.5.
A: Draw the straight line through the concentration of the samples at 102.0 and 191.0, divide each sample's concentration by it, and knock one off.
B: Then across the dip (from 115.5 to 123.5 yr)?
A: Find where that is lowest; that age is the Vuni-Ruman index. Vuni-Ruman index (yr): 123.0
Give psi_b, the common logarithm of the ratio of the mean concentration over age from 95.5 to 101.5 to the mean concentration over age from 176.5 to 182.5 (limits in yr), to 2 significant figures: -0.012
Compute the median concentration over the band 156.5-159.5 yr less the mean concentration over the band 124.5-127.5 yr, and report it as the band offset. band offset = -2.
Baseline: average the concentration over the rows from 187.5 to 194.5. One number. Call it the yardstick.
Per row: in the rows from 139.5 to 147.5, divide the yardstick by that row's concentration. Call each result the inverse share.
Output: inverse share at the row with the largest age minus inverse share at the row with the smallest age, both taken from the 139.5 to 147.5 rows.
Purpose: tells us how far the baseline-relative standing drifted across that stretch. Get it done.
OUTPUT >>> 0.05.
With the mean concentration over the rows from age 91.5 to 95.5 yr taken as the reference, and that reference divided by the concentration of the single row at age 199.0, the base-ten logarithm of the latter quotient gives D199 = -0.085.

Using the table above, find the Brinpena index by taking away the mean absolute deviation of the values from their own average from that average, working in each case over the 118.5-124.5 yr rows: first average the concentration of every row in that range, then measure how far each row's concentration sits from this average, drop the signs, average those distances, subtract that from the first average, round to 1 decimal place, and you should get 23.0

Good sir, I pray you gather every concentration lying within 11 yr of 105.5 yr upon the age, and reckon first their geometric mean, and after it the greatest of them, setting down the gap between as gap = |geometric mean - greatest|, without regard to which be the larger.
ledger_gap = 1.1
